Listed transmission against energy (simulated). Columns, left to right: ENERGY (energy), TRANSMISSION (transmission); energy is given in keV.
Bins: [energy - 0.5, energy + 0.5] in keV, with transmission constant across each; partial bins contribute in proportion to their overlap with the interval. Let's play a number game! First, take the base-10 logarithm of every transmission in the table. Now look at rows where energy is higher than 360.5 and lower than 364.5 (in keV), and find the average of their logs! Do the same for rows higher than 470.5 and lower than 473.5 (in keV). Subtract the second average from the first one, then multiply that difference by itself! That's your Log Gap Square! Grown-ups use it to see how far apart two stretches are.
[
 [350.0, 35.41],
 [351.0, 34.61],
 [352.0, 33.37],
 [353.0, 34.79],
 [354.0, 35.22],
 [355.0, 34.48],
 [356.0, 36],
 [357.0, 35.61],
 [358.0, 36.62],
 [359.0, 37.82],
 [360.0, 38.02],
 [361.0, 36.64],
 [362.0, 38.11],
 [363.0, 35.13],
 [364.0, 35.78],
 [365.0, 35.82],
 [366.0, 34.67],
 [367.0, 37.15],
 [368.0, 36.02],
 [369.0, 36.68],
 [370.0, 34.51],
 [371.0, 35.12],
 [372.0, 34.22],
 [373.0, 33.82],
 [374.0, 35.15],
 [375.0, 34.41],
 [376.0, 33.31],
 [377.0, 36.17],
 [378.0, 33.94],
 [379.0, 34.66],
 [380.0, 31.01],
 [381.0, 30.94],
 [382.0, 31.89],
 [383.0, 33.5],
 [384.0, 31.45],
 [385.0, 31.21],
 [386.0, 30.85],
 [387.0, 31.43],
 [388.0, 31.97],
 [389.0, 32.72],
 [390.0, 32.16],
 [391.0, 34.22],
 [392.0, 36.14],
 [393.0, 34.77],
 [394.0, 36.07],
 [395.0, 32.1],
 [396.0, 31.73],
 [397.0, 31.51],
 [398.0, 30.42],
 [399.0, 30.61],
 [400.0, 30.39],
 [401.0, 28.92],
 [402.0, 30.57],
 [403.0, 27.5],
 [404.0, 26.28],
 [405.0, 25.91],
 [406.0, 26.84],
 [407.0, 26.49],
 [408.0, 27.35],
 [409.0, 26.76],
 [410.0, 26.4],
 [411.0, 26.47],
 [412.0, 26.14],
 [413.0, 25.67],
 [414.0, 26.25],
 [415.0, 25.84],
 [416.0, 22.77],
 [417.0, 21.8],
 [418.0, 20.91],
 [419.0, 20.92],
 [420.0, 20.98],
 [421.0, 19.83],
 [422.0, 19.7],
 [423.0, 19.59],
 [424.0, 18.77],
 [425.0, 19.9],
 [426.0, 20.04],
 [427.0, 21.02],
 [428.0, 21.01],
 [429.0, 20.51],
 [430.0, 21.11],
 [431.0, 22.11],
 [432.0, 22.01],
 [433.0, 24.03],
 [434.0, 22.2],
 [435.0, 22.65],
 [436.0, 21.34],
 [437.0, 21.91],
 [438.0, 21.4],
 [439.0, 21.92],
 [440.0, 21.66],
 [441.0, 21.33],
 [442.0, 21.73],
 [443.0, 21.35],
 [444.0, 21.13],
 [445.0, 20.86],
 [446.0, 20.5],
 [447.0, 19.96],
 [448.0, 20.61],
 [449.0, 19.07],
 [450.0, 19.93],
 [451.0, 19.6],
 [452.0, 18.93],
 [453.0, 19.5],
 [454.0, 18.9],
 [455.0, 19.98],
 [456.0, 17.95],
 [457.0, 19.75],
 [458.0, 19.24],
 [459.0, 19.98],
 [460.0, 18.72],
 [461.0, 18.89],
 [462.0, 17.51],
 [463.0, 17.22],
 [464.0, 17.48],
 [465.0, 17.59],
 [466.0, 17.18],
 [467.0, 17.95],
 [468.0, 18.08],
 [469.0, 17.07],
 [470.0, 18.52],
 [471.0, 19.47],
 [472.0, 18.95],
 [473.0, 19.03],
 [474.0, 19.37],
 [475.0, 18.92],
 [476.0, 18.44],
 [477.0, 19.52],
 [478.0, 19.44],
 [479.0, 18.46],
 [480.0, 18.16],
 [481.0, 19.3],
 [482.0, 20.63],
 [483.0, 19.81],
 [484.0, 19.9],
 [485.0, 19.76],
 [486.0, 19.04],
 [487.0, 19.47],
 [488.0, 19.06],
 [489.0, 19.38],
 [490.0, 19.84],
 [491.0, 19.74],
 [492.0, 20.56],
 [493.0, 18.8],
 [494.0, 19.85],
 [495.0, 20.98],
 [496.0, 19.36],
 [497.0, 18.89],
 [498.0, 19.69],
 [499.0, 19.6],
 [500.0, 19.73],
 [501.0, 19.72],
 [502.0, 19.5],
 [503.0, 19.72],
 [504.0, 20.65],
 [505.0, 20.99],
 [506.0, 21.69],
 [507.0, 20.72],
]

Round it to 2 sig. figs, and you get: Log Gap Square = 0.078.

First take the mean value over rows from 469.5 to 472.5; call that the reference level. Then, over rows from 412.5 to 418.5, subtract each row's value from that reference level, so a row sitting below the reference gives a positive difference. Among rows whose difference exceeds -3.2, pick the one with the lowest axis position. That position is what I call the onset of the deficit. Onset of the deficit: 417.0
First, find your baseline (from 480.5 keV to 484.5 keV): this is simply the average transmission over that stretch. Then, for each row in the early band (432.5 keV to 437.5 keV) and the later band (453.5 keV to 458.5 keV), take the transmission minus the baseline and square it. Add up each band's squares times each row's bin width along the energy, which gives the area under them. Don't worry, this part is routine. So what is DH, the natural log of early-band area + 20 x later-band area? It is 5.0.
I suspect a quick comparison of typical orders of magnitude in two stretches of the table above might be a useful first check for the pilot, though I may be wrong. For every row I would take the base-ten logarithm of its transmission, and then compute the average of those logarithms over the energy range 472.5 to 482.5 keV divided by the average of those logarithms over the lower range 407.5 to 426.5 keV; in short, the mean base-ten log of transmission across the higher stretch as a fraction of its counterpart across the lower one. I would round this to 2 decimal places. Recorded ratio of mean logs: 0.94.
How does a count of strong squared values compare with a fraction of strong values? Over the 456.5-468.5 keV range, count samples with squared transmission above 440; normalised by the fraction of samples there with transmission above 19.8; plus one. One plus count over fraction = 1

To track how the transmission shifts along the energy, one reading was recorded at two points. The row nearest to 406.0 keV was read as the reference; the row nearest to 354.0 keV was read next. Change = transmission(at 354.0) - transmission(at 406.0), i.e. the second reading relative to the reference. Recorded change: 8.4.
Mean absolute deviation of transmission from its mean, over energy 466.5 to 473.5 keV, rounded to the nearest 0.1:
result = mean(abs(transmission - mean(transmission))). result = 0.6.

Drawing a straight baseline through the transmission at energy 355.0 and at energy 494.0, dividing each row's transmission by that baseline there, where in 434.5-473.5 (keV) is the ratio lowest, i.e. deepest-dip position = 463.0 keV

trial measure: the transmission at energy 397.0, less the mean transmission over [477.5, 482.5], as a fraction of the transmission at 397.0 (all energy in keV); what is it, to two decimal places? 0.39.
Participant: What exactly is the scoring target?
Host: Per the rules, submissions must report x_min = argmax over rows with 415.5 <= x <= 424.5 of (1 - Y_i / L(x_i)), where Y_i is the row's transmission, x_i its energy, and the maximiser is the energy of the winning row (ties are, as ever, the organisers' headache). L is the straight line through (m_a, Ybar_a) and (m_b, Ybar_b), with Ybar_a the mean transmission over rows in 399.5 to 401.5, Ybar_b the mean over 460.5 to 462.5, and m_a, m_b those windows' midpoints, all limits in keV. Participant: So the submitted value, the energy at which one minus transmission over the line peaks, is 424.0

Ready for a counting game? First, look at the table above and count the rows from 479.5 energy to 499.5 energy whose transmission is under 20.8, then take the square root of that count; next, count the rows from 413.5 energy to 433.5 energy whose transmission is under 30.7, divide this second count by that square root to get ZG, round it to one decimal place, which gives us 4.6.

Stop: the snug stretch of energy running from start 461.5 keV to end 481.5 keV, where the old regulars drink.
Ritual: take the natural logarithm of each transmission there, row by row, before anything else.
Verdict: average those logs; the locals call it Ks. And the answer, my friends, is 2.91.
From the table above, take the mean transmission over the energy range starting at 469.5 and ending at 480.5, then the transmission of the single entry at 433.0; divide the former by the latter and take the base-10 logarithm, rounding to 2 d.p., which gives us -0.10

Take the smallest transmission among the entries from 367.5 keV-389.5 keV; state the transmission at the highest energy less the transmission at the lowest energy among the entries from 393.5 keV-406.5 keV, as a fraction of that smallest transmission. -0.30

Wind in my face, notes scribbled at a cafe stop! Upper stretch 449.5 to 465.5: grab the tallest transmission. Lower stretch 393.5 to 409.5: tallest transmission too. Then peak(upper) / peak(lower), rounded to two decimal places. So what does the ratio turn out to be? 0.55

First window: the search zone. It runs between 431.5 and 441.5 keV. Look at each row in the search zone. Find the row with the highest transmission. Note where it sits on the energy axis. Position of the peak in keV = 433.0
